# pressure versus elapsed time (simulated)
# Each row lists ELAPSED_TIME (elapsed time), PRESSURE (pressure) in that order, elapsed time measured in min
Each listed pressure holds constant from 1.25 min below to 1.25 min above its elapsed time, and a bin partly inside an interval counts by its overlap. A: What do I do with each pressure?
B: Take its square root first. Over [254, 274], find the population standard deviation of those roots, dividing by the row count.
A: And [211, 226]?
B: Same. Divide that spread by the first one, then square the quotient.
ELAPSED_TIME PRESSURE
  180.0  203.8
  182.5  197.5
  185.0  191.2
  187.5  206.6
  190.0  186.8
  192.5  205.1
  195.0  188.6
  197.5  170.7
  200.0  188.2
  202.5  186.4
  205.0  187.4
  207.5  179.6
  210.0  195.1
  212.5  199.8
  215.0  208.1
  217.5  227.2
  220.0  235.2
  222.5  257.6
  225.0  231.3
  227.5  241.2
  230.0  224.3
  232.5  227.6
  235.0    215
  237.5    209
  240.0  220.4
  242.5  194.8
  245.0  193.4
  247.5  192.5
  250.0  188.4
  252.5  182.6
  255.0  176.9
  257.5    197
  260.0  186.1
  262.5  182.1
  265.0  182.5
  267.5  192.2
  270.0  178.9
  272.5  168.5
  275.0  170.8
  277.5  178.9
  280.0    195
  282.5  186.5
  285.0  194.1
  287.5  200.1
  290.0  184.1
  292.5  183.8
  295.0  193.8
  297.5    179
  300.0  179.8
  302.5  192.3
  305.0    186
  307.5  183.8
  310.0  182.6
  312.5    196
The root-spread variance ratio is 4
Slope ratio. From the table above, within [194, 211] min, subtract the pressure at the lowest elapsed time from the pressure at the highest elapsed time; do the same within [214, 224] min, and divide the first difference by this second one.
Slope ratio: 0.1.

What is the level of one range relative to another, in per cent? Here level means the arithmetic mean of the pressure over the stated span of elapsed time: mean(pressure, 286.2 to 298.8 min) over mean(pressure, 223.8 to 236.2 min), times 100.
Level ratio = 83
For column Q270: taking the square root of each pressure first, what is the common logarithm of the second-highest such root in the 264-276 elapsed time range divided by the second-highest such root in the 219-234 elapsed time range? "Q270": -0.06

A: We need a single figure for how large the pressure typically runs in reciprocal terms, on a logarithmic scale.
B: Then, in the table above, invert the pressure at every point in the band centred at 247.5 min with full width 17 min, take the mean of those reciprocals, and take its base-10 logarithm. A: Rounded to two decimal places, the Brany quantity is -2.28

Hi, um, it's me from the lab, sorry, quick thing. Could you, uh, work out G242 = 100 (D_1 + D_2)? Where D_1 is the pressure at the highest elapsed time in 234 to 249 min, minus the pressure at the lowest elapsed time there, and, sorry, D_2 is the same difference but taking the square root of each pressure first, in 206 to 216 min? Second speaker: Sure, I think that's -2148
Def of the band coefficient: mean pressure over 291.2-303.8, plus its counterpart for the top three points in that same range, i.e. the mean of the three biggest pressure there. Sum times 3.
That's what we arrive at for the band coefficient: 1127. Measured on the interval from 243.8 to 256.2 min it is 1135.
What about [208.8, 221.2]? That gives 1310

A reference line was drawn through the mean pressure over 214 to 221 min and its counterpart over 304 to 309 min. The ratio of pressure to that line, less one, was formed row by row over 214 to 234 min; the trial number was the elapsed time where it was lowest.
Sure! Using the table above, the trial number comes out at 215.0 min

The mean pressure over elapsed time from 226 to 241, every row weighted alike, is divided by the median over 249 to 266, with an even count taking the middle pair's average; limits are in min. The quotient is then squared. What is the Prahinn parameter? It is 1.49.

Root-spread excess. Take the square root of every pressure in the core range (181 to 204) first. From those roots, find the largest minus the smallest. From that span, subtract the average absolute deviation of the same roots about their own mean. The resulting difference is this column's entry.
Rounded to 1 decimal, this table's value 1.0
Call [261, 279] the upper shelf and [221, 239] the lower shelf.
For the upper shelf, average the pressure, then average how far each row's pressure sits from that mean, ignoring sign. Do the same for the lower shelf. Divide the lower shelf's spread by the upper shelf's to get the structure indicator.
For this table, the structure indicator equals 2.2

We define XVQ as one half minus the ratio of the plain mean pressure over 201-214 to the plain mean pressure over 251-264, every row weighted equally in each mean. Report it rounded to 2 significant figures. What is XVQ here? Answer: -0.53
